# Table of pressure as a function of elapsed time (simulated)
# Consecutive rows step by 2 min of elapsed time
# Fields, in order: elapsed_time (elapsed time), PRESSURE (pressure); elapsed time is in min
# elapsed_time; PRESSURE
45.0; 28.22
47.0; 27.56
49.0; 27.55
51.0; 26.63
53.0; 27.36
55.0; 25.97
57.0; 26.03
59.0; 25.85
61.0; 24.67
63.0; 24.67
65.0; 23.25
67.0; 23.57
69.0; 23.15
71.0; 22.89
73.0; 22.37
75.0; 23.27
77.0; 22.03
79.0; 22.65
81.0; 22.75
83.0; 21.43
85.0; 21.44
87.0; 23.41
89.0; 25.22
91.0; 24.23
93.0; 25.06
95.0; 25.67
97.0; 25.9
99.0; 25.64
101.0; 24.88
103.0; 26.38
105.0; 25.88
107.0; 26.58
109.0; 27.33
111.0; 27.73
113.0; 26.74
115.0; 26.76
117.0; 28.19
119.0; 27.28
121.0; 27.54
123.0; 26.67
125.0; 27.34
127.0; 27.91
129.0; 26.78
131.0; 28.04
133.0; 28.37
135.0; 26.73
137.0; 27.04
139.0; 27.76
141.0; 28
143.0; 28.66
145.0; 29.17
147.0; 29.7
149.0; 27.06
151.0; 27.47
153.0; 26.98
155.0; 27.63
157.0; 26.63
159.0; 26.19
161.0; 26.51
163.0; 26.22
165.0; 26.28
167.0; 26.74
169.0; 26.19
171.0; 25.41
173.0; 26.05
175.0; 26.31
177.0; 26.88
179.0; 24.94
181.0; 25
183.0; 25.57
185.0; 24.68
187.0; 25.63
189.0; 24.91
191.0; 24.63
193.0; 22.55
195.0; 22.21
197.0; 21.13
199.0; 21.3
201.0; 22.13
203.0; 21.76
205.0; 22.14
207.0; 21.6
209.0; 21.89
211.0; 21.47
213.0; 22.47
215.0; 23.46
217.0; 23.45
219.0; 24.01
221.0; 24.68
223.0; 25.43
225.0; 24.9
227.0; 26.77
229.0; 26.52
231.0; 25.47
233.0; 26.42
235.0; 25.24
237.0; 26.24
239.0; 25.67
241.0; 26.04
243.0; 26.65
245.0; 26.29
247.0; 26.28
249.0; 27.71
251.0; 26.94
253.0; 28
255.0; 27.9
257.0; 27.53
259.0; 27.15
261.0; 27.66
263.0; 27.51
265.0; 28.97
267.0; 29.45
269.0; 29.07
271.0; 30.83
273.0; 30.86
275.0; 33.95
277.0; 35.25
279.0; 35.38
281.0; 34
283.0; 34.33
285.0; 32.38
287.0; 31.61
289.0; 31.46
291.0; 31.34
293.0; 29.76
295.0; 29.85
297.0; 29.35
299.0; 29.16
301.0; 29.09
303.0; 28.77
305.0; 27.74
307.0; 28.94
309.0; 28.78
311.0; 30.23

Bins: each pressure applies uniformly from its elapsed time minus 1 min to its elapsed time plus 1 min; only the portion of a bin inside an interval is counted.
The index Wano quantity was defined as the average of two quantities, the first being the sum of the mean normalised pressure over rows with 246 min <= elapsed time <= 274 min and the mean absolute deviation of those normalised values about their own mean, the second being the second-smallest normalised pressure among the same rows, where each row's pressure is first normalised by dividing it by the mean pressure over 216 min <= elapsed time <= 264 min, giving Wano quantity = 1.07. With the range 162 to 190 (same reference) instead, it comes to 0.98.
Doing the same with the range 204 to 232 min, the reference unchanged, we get 0.89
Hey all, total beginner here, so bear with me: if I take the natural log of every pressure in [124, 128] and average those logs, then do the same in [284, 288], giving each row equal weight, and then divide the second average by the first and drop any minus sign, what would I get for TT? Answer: 1.04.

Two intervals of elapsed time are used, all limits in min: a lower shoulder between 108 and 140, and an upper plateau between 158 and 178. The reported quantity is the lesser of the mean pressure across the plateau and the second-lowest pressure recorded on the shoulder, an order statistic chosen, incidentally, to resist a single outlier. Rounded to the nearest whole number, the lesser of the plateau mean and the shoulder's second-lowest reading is 26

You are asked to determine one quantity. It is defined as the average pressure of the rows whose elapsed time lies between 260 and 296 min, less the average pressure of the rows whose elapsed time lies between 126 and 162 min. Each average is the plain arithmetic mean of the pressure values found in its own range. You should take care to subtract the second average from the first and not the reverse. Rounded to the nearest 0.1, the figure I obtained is 3.7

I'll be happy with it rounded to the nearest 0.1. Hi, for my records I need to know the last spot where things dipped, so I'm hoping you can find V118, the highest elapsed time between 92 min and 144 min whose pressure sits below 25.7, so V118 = 101.0 min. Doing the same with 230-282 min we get 239.0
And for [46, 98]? 95.0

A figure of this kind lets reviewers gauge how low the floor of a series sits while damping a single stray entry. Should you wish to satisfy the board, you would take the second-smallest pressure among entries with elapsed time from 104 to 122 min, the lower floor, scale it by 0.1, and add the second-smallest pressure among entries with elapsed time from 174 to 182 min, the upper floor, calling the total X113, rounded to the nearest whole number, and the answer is 28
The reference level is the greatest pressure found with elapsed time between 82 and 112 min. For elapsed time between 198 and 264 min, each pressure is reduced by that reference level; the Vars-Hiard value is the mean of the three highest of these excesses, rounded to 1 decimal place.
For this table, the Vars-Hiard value 0.1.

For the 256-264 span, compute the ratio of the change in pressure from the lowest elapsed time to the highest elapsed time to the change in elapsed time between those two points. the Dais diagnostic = 0.0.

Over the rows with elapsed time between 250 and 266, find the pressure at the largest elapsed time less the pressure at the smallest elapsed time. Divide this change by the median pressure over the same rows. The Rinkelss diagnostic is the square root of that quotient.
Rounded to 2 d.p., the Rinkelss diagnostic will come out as 0.27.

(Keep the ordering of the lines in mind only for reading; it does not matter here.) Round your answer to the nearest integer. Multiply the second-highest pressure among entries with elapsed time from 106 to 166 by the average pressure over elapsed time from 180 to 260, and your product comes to 722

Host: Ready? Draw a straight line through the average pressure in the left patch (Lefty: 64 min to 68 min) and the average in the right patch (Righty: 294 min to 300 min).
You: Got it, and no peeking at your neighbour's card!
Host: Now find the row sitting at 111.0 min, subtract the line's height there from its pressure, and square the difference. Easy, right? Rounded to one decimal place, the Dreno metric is 9.9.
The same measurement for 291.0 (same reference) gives 4.2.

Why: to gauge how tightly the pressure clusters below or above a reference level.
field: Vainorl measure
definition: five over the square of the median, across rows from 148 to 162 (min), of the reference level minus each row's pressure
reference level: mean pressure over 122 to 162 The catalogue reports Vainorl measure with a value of 16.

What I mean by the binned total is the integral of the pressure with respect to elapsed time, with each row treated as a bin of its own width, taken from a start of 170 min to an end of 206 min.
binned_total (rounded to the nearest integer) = 866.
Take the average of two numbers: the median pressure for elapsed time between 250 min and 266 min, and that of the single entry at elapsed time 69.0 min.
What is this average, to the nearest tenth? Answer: 25.4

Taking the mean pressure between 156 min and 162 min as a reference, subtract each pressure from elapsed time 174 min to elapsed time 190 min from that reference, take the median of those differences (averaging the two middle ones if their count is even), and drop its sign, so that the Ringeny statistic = 1.2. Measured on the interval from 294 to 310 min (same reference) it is 2.6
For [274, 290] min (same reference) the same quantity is 7.5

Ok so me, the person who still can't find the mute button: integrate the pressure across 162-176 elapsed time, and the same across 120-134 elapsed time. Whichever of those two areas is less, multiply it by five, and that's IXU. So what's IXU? 1832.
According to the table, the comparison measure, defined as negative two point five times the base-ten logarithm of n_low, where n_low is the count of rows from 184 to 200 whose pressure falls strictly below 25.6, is -2.1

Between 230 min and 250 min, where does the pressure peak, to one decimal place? 249.0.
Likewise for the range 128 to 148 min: 147.0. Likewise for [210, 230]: 227.0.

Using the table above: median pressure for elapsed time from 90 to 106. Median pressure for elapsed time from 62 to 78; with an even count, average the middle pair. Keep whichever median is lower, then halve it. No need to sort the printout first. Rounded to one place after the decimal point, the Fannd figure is 11.6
